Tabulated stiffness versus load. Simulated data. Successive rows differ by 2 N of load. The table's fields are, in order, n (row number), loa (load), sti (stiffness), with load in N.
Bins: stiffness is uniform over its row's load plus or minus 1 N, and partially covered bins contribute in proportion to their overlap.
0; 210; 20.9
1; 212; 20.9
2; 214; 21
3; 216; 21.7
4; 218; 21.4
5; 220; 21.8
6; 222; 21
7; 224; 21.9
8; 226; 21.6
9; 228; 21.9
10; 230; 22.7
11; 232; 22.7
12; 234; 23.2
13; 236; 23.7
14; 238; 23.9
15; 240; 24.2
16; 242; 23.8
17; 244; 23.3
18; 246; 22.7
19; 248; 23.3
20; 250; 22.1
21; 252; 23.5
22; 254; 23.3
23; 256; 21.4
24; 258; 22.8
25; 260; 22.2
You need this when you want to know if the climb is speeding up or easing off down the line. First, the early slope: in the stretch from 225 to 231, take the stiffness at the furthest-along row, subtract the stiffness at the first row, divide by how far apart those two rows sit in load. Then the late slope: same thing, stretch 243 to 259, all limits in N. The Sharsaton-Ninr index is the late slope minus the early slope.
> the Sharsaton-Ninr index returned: -0.3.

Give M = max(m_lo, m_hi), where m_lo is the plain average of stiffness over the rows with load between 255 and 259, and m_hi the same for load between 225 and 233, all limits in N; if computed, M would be 22.2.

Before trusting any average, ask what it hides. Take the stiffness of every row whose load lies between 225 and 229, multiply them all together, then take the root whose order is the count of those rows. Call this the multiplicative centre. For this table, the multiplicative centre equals 21.7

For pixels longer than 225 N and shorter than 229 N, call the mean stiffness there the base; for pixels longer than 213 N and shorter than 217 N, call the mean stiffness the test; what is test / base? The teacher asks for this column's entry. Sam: 0.98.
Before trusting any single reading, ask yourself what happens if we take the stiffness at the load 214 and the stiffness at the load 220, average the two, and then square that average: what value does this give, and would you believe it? 458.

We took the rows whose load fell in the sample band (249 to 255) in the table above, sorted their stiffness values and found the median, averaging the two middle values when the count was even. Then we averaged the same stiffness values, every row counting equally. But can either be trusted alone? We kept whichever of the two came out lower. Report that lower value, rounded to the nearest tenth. 23.0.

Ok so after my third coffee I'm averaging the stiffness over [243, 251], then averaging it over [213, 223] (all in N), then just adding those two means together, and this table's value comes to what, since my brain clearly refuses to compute 44.2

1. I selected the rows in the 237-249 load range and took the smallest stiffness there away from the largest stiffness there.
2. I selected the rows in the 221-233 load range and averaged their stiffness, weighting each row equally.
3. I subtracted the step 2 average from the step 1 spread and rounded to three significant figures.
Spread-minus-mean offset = -20.5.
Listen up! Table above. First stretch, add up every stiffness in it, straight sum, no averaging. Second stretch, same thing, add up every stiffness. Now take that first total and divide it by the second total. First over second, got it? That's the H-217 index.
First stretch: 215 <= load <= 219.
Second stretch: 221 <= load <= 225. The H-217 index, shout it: 1.00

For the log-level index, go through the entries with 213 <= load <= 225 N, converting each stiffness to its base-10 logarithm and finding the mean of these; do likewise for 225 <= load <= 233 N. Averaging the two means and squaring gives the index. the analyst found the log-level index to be 1.794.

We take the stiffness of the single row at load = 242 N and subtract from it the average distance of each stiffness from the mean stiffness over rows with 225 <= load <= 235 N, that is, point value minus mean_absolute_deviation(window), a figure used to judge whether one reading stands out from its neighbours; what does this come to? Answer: 23.3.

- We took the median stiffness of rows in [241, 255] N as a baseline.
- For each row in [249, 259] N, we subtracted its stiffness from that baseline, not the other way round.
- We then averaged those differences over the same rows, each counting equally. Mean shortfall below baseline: 0.7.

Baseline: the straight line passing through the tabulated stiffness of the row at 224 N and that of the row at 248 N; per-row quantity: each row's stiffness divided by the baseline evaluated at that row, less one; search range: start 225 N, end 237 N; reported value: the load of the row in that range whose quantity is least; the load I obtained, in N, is 226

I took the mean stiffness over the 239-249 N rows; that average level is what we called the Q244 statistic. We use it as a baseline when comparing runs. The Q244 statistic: 23.5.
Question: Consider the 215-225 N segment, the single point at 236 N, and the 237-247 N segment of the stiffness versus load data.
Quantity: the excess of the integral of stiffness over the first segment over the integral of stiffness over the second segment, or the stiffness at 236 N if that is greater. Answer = 23.7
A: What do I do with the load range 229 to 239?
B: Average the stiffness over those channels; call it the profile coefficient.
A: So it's 23.2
